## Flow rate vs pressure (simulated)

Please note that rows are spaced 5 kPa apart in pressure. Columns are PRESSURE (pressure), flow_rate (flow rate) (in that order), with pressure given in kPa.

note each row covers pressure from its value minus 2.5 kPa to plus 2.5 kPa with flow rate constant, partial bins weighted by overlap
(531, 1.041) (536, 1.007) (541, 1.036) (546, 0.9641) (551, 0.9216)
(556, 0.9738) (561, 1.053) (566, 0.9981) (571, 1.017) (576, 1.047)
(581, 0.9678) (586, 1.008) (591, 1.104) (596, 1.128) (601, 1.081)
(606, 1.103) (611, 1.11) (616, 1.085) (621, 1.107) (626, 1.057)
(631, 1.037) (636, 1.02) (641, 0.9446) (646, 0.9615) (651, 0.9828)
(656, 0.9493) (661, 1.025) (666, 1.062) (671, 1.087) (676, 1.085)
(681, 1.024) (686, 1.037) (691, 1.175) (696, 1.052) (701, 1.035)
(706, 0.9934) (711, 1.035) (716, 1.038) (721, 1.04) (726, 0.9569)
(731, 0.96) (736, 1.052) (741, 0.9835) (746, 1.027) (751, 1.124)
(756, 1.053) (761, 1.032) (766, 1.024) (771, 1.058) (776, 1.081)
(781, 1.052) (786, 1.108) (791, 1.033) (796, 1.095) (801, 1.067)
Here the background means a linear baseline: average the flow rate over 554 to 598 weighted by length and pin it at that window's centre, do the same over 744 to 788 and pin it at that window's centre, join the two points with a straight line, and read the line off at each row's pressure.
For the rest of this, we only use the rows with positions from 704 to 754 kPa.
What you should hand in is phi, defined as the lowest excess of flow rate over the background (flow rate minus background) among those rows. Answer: -0.10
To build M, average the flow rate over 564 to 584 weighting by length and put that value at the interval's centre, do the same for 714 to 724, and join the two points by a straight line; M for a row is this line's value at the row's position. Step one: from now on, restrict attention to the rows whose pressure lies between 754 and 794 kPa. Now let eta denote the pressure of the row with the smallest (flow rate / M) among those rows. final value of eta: 766 kPa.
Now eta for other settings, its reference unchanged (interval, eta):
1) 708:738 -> 726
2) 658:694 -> 681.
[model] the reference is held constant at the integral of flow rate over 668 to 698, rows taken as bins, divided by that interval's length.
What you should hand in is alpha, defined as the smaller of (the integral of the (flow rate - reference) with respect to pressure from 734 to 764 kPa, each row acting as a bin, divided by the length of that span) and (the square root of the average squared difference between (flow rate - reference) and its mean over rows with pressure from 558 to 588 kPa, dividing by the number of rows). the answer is -0.03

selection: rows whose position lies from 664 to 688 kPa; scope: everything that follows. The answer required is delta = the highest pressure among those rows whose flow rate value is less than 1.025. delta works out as 681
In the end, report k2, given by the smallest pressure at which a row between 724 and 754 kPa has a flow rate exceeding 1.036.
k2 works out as 736 kPa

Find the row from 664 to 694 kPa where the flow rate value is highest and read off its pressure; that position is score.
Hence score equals 691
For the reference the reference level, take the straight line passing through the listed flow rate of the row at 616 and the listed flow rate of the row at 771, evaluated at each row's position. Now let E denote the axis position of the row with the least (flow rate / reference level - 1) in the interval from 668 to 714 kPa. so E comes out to 706 kPa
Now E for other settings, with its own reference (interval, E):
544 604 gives 551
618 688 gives 641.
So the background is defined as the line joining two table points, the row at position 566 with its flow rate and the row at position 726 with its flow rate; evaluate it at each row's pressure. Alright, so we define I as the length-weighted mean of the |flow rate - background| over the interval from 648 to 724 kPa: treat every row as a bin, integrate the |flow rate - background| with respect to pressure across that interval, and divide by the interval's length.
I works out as 0.077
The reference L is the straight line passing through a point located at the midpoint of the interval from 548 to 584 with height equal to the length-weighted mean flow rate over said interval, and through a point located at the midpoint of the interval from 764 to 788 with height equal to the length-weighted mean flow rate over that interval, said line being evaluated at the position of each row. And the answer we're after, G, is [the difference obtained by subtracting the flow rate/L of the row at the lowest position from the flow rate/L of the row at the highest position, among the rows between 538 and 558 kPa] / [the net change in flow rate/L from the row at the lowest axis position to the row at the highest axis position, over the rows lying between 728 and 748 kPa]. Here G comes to -1.1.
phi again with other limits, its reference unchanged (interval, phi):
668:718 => -0.06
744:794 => -0.04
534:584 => -0.11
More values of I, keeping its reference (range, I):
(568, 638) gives 0.077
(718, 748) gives 0.048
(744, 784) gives 0.110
